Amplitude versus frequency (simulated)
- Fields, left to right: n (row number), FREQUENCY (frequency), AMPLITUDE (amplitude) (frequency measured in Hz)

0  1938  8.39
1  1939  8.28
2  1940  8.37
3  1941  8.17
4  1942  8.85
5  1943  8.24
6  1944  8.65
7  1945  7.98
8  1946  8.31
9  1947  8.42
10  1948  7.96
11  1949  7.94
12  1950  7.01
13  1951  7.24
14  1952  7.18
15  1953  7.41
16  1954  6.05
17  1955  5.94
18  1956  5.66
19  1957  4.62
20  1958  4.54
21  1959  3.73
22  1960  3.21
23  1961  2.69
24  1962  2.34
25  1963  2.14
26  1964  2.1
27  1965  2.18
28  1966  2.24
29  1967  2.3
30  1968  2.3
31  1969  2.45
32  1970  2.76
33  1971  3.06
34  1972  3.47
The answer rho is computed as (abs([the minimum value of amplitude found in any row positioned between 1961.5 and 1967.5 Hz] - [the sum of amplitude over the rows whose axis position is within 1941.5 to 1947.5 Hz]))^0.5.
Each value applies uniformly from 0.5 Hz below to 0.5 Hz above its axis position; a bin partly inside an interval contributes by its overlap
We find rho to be 7.0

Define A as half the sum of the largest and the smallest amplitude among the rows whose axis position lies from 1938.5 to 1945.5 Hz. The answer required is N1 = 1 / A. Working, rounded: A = 8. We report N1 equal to 0.12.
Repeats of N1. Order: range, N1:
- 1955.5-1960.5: 0.23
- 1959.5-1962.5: 0.36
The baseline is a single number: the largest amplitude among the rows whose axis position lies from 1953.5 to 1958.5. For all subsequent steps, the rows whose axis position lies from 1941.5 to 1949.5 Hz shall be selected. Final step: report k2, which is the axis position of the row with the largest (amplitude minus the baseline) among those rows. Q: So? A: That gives 1942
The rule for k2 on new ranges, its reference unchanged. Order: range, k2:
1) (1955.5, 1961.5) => 1956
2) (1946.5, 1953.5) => 1947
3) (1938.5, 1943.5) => 1942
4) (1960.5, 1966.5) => 1961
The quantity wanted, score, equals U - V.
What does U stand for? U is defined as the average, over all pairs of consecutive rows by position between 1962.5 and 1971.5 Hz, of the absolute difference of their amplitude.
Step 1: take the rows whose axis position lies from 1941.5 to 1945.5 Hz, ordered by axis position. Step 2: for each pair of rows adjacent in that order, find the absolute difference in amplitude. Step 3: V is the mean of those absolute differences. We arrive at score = -0.44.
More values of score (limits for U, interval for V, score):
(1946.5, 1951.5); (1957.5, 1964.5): 0.00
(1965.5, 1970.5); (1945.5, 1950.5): -0.25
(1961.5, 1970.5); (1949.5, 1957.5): -0.36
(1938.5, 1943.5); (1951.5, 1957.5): -0.21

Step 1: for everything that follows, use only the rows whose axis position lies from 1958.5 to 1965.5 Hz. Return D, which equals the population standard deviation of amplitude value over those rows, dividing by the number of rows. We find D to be 0.58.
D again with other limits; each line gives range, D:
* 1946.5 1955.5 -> 0.79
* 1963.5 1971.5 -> 0.31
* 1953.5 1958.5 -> 0.65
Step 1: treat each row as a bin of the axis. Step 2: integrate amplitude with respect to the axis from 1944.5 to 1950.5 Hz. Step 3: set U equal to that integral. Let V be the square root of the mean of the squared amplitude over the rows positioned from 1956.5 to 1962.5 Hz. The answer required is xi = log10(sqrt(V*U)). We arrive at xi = 1.12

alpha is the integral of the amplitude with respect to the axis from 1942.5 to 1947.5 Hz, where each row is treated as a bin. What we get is 42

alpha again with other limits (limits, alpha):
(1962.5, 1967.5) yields 11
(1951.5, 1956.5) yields 32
